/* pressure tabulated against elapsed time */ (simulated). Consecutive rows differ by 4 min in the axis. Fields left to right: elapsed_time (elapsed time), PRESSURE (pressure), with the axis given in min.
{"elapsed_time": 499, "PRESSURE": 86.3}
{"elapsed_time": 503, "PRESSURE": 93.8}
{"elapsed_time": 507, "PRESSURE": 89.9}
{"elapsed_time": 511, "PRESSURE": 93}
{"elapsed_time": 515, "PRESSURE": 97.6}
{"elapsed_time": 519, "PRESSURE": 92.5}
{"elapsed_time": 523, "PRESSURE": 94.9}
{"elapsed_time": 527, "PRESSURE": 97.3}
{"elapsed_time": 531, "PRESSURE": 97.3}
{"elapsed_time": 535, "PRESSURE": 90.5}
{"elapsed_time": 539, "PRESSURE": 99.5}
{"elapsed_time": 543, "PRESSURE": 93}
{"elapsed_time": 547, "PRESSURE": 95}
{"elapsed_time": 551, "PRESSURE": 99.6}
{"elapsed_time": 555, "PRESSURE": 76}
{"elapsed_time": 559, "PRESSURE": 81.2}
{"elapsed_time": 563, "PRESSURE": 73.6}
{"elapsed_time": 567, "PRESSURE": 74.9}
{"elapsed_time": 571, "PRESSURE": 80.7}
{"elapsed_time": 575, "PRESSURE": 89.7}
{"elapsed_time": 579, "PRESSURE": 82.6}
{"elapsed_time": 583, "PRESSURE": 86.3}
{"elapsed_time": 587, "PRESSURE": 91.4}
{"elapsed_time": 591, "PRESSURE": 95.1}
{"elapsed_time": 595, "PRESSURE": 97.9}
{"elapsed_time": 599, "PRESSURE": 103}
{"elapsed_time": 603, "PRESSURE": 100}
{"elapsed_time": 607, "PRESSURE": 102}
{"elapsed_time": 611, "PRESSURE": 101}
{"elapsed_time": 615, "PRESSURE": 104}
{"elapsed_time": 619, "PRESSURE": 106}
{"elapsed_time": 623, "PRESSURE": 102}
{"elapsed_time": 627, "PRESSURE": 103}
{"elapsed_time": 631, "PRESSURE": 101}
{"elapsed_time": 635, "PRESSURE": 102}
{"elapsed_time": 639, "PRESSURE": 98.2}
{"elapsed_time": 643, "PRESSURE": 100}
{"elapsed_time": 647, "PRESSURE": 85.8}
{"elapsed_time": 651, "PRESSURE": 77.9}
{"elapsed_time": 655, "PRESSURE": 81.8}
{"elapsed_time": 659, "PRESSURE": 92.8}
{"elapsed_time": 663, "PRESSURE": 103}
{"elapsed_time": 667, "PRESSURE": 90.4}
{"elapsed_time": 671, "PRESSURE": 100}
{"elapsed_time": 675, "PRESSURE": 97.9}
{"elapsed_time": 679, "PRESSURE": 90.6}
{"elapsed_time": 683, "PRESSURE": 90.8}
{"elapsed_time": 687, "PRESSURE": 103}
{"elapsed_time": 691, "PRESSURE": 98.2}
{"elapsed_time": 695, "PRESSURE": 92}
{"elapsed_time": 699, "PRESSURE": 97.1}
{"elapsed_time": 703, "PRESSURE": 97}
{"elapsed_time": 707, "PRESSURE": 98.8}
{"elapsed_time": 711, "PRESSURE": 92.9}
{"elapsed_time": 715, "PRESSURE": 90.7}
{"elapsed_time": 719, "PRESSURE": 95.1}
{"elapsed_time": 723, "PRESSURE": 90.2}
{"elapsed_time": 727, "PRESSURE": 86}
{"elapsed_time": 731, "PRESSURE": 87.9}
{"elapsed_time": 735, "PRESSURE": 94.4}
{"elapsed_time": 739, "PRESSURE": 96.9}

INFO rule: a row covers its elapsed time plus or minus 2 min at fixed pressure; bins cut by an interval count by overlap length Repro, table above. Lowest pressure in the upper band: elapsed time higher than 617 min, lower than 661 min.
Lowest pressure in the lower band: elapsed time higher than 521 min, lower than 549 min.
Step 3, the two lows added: 168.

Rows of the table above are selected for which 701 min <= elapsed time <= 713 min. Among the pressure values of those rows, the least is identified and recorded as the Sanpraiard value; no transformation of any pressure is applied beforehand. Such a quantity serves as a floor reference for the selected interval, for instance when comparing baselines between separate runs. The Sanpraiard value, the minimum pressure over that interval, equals 92.9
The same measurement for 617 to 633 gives 101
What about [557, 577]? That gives 73.6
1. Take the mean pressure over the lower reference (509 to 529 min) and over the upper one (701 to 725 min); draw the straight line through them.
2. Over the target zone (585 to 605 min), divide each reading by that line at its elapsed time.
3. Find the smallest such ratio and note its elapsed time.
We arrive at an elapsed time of 587 min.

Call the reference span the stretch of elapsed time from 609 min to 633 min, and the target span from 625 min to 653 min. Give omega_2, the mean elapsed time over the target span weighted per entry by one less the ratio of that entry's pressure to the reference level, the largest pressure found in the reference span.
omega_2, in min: 644.8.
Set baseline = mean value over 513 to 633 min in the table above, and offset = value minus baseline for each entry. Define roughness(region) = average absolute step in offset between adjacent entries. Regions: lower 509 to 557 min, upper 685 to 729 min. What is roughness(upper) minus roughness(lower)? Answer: -2.1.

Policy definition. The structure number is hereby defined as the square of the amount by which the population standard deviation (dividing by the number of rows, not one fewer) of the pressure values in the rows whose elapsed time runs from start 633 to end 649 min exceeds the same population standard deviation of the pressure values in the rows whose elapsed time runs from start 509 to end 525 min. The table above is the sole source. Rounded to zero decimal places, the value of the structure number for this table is 19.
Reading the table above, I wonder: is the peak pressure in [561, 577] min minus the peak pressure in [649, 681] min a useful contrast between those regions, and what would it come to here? -13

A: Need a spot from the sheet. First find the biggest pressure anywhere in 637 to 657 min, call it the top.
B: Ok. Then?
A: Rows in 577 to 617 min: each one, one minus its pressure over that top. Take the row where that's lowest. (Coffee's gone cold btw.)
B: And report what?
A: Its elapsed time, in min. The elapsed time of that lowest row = 615 min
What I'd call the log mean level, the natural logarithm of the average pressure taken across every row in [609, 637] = 4.63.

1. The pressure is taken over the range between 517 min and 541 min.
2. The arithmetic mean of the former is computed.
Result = 95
